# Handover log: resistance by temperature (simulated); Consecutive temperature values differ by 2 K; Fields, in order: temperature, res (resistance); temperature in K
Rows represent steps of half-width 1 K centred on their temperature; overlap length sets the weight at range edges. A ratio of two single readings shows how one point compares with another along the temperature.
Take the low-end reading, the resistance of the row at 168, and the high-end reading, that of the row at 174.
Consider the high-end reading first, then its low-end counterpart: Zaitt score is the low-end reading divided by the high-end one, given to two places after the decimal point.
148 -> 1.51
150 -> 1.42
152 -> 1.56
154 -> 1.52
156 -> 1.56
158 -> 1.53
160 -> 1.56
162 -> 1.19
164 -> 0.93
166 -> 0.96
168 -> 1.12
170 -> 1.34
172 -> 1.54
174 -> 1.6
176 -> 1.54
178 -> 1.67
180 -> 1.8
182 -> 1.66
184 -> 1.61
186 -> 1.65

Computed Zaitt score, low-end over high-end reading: 0.70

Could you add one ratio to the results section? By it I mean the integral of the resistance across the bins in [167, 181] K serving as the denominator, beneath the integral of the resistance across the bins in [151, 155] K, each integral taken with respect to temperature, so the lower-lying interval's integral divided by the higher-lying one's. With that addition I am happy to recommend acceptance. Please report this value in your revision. 0.3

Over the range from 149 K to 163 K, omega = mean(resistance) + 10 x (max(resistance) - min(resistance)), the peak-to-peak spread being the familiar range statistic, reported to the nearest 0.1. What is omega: 5.2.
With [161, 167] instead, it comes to 3.6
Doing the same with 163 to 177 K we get 8.0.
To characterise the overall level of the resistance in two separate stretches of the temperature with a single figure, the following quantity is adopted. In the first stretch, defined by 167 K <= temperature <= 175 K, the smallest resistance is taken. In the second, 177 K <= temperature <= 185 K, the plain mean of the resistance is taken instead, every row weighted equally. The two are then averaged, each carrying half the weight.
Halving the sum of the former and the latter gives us 1.40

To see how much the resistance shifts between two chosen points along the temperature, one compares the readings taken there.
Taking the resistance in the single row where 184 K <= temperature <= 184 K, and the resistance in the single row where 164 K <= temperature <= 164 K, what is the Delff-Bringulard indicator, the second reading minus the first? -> -0.68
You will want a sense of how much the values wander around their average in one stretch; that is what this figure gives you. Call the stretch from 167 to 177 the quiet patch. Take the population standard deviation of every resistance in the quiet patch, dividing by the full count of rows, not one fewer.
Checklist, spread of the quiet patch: 0.18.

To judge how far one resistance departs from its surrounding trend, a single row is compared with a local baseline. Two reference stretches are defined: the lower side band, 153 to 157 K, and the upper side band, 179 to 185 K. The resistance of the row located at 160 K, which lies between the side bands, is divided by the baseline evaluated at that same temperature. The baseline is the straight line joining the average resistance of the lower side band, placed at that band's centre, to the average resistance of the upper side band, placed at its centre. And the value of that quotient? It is 1.00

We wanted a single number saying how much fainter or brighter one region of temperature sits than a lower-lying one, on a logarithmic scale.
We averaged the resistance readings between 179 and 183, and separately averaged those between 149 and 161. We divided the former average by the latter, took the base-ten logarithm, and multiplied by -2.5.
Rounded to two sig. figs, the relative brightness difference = -0.14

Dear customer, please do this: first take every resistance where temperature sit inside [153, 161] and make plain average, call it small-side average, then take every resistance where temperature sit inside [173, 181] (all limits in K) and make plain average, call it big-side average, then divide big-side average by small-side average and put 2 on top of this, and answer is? 3.07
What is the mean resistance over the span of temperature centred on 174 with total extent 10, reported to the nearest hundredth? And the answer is 1.54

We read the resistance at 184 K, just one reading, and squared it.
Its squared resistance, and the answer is 2.59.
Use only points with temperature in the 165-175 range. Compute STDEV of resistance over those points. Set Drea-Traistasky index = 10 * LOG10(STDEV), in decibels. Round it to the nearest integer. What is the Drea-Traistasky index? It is -6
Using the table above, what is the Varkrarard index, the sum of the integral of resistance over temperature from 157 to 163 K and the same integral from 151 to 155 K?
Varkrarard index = 15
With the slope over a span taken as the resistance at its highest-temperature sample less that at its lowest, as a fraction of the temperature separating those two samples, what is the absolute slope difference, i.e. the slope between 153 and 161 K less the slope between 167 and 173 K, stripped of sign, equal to 0.10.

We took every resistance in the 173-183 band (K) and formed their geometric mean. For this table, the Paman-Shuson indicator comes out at 1.65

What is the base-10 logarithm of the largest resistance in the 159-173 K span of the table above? 0.19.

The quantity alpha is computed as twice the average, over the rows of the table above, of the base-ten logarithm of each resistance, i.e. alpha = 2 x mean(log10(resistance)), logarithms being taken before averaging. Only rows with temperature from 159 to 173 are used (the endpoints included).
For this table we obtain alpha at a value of 0.17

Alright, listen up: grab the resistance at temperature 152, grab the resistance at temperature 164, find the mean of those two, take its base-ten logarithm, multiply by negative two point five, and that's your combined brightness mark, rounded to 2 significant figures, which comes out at -0.24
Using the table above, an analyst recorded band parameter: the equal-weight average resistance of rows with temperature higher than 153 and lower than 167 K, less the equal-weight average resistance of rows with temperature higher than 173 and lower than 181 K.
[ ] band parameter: -0.33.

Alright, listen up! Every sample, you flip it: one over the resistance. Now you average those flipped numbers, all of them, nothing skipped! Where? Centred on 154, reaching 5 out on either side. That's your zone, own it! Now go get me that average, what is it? 0.66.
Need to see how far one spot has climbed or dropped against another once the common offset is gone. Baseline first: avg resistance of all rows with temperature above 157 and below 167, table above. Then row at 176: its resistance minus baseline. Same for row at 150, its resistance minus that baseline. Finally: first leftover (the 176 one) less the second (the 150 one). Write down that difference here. 0.12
